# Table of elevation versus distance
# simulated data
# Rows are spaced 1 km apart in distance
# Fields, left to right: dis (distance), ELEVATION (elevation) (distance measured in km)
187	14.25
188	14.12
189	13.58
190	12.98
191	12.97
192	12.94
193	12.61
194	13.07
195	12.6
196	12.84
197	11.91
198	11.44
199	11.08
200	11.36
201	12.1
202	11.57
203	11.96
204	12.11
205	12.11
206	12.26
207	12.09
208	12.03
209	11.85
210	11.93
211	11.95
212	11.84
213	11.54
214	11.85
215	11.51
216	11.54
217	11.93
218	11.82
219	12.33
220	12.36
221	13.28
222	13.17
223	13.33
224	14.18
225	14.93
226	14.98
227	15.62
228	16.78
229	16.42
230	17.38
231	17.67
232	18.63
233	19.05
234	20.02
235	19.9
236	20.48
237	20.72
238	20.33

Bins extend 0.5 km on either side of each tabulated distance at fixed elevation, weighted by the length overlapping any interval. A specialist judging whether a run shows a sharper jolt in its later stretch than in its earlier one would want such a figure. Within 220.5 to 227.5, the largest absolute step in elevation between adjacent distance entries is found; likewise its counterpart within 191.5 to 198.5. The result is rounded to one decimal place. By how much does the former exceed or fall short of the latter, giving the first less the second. -0.1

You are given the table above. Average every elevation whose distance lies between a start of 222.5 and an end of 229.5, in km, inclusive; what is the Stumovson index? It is 15.2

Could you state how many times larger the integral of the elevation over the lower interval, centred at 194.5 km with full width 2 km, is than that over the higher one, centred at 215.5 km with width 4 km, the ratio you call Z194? 0.55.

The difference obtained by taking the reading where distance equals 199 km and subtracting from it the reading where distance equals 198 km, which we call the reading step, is -0.4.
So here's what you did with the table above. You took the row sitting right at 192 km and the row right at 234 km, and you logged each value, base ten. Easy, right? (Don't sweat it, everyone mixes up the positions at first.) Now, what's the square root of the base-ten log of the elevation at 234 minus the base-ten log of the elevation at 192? 0.435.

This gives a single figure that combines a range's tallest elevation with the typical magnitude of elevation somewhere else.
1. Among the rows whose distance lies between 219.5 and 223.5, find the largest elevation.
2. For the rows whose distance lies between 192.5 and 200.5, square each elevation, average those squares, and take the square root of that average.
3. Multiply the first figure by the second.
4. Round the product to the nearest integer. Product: 162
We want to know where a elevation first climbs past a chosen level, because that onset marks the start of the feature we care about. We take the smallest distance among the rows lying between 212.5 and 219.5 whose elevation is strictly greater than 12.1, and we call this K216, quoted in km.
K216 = 219 km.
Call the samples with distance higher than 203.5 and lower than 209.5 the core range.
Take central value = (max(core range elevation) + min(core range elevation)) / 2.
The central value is 12.1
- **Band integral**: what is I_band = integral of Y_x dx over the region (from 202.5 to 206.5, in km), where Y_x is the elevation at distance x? 48.4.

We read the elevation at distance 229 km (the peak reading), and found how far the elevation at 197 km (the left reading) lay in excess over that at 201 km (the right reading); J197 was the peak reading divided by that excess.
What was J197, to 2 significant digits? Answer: -86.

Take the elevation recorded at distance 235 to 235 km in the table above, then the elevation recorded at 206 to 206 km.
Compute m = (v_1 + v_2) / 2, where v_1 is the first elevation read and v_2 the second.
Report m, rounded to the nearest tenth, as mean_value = 16.1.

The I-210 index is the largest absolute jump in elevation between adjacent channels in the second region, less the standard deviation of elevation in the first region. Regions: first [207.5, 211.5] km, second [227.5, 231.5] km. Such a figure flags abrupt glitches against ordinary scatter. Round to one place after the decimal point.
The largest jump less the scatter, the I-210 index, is 0.9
